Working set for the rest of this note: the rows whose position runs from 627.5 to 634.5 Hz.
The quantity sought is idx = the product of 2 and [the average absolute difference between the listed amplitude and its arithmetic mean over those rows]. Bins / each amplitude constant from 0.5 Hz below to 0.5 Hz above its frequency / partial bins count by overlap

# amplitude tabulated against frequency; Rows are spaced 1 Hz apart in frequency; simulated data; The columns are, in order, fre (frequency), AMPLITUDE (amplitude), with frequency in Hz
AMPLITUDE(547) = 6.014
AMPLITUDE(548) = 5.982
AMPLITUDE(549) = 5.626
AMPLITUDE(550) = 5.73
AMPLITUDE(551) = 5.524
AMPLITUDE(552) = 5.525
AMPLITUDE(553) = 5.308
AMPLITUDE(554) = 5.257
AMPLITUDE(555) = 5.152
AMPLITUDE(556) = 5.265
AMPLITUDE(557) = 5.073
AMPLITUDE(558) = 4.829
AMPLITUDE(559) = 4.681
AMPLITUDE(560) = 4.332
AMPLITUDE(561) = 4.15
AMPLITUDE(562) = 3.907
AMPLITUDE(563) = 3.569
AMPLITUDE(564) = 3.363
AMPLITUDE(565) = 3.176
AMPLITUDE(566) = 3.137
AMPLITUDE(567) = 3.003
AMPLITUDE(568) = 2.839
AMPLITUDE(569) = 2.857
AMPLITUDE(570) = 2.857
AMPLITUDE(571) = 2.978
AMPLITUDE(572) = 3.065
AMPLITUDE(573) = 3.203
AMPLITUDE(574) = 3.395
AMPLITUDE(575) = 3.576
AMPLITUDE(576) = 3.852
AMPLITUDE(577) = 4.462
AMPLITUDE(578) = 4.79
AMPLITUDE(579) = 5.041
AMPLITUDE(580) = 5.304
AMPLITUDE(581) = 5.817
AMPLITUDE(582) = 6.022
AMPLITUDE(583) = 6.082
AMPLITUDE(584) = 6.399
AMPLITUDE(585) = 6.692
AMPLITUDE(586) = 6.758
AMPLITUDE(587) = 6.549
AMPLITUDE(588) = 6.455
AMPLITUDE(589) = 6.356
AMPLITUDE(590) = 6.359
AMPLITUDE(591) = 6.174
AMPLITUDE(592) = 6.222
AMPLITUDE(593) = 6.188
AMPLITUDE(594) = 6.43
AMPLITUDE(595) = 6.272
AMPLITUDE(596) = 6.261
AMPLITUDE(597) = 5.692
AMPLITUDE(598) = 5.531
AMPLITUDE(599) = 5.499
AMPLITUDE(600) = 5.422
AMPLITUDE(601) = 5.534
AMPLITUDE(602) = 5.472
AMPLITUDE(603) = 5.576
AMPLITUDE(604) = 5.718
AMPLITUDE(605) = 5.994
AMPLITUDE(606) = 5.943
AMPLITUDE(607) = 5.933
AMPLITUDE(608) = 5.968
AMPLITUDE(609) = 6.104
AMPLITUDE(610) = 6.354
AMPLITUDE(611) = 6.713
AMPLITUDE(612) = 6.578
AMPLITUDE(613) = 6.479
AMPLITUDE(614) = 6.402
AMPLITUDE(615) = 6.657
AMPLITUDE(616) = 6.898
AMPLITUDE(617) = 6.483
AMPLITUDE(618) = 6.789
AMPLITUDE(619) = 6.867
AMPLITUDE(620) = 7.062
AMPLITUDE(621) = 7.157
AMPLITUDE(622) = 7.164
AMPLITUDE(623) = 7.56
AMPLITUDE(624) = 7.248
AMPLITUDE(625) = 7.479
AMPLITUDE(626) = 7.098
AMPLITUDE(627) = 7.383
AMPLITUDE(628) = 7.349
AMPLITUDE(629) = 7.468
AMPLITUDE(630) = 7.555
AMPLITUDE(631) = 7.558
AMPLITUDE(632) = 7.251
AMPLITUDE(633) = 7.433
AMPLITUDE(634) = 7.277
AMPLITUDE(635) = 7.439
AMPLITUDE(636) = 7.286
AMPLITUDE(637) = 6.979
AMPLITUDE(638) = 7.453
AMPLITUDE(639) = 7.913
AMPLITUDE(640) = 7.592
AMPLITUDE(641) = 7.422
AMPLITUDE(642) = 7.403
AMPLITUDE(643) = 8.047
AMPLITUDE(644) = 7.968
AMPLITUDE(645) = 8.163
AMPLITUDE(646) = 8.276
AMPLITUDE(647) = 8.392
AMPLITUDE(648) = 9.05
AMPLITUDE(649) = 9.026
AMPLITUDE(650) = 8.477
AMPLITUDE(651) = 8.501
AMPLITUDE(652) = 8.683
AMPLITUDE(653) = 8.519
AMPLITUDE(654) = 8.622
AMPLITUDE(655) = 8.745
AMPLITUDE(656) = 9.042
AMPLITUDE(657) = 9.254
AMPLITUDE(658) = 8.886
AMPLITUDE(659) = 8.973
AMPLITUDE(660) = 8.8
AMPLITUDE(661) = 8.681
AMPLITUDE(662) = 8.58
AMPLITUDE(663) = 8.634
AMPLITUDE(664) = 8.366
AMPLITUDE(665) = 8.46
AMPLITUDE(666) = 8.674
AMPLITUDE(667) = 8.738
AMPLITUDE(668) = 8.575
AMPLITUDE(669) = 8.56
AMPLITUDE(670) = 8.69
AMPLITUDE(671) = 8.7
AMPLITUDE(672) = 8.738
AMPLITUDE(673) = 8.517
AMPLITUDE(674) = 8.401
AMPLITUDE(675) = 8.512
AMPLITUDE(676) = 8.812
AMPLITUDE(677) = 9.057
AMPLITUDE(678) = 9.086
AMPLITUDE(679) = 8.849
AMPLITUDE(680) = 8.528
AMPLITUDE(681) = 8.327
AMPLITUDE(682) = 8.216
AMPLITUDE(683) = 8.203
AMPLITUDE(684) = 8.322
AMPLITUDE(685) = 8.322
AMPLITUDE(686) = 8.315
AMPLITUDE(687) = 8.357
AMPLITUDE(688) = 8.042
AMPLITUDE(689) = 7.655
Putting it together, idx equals 0.21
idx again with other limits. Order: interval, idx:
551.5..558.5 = 0.31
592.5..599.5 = 0.70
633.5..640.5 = 0.41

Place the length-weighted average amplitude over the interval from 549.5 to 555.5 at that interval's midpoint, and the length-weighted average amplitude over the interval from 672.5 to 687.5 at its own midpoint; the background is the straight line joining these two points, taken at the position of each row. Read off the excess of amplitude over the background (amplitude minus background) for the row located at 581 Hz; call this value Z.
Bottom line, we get -0.3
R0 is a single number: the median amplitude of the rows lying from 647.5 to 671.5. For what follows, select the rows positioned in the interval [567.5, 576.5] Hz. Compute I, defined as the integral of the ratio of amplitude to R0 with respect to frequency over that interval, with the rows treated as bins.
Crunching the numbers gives 3 Hz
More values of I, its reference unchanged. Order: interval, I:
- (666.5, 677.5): 11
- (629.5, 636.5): 6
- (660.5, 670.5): 10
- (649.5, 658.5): 9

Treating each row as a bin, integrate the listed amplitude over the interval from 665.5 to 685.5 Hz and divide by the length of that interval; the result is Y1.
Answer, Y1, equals 8.6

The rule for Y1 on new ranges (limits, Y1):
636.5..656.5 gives 8.2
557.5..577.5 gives 3.6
